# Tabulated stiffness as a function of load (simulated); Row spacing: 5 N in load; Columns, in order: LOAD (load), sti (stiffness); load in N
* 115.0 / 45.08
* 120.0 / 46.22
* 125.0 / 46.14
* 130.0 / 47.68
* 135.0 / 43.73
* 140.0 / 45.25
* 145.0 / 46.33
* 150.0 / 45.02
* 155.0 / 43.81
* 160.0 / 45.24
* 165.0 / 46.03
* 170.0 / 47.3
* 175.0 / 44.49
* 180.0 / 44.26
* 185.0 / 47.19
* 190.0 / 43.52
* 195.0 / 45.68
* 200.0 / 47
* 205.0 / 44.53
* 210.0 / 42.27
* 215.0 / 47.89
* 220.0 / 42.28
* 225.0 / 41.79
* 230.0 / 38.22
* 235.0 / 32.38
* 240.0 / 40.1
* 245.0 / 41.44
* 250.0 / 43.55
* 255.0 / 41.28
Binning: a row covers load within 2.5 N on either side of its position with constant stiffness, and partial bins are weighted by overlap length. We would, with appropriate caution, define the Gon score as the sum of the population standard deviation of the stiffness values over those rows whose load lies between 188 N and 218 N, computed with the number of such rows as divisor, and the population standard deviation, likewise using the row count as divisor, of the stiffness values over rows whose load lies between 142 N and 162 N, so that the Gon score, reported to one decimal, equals 2.8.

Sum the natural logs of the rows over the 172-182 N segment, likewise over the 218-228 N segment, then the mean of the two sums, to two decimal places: 7.53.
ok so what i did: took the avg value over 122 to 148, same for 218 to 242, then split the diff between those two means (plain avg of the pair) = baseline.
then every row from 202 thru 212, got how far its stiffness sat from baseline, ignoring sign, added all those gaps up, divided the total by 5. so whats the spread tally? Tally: 0.45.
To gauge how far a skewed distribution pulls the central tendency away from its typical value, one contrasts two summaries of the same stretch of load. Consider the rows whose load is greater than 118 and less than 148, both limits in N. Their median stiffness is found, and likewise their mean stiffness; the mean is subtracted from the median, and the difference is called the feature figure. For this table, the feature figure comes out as 0.3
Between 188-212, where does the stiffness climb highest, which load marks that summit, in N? 200.0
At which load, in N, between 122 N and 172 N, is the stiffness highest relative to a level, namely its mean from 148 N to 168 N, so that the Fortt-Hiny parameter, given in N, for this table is 130.0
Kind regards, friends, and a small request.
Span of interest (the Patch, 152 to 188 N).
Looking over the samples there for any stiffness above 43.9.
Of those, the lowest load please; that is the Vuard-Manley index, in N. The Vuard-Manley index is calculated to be 160.0 N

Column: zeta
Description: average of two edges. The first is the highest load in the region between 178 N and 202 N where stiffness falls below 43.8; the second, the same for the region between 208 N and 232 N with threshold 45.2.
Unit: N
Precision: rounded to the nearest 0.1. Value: 210.0 N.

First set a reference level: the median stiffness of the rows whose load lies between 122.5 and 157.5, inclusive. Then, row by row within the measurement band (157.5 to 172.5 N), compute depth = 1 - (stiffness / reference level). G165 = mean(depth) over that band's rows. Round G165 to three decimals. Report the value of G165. -0.021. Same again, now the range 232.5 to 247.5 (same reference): 0.161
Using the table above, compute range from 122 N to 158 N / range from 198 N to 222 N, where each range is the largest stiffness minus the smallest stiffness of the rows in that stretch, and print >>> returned 0.70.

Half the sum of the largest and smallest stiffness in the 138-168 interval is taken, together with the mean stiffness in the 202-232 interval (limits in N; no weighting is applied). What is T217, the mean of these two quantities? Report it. 44.0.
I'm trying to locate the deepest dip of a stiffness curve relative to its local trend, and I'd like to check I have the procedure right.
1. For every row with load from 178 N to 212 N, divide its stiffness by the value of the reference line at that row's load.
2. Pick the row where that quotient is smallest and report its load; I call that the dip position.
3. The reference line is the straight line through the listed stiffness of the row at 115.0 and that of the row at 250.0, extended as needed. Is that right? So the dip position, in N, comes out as 210.0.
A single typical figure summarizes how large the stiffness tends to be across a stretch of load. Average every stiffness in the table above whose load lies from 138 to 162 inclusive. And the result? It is 45.1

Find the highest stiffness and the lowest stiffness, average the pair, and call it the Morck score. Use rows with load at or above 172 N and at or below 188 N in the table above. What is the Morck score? 45.7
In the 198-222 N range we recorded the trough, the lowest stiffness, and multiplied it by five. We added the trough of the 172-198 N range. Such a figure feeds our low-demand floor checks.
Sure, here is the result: 255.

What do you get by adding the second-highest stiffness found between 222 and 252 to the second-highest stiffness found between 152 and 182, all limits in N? 87.8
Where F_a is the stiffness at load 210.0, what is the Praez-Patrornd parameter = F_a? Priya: 42.27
